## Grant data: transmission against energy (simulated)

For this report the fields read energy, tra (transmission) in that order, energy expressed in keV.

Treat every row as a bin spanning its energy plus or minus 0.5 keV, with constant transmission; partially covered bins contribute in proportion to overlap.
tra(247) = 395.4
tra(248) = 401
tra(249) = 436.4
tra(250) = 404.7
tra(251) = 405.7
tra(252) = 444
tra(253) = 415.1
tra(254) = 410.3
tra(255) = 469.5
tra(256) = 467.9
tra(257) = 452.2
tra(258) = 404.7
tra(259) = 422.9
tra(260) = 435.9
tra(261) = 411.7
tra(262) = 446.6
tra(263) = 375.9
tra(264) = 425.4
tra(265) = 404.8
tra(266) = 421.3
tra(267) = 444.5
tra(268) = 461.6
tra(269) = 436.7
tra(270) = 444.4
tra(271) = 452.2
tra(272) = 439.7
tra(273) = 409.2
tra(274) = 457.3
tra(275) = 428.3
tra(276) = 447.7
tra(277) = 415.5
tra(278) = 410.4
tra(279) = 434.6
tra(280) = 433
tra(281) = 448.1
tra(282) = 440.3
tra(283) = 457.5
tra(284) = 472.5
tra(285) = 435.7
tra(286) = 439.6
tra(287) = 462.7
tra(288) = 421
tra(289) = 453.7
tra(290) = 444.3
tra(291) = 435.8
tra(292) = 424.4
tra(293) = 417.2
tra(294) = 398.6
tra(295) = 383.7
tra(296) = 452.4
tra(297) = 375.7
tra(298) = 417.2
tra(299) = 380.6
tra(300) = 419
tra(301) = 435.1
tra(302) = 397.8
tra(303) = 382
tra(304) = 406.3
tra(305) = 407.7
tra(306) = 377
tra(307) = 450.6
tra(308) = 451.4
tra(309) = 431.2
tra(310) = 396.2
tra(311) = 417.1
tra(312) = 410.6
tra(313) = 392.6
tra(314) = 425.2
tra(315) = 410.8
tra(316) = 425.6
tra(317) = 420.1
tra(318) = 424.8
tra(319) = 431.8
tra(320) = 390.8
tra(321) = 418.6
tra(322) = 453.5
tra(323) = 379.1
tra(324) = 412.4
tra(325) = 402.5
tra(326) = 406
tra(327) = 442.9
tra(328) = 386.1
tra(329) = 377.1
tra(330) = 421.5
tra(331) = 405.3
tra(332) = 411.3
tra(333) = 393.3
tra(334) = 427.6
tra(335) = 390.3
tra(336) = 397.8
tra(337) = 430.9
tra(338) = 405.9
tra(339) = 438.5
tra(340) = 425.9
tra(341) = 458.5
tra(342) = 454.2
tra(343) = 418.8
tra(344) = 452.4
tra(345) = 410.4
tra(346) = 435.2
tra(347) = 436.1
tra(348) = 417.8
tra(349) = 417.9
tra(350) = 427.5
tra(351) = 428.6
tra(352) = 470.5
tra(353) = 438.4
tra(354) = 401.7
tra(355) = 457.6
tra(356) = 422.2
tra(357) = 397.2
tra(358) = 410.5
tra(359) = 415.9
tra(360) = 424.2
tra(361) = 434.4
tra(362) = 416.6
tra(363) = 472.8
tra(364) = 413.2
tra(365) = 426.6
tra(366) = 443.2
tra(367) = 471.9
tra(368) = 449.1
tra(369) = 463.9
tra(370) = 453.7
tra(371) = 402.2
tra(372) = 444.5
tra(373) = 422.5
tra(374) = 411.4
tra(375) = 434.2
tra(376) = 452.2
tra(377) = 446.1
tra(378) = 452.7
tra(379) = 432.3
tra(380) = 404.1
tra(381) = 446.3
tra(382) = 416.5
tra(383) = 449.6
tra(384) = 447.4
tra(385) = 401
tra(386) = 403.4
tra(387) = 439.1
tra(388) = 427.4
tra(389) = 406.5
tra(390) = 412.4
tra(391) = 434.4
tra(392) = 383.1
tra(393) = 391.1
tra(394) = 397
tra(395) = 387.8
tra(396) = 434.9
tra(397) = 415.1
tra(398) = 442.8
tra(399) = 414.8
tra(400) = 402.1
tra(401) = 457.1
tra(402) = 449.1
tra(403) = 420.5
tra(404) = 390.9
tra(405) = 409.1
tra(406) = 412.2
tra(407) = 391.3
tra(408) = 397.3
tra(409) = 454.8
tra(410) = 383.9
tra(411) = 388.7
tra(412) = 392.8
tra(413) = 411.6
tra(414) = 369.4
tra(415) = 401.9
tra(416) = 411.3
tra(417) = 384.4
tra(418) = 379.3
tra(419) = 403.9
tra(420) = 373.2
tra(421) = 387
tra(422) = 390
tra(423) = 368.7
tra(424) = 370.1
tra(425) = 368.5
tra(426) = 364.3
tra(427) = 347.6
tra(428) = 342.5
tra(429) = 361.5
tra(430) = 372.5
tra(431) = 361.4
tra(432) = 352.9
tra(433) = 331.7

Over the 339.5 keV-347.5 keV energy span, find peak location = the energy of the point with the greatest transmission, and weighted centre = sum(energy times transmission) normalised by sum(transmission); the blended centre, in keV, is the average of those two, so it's 342.2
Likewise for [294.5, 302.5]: 297.3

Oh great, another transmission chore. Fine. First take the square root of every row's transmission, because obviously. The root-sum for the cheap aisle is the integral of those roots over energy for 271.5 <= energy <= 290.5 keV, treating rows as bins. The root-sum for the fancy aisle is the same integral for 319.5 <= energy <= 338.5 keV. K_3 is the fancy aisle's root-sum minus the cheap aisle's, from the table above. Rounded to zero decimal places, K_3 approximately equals -15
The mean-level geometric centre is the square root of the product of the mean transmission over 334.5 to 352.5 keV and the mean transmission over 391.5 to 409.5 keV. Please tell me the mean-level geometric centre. 421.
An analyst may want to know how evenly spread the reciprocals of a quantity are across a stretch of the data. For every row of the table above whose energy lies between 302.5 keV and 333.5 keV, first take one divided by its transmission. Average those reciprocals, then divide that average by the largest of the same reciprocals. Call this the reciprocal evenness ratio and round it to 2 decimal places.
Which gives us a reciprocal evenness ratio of 0.92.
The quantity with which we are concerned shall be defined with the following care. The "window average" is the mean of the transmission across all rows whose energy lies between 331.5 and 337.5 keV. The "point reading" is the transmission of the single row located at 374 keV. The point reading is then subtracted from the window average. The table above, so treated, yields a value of -3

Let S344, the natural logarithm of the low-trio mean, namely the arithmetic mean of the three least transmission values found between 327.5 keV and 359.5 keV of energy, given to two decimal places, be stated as 5.95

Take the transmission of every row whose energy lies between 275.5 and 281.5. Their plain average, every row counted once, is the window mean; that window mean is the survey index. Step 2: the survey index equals 432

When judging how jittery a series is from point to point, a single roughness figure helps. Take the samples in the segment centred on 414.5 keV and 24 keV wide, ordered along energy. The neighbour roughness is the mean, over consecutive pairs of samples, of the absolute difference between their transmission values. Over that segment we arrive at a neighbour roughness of 20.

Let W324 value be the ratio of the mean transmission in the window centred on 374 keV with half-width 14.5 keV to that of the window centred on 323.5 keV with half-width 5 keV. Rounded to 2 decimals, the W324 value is 1.05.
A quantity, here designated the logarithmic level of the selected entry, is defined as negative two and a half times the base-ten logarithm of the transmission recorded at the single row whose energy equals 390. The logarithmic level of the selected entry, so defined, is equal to -6.54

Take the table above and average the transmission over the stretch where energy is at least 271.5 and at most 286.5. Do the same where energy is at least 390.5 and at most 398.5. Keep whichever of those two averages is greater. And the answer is 438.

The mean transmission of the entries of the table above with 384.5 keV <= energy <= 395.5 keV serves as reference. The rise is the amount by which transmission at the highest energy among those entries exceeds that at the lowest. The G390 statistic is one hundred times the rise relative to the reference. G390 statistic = -3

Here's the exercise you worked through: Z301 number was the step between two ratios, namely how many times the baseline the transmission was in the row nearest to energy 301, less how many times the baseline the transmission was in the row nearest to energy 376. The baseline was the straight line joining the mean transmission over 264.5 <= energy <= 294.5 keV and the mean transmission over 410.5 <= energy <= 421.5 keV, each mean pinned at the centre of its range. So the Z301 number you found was -0.10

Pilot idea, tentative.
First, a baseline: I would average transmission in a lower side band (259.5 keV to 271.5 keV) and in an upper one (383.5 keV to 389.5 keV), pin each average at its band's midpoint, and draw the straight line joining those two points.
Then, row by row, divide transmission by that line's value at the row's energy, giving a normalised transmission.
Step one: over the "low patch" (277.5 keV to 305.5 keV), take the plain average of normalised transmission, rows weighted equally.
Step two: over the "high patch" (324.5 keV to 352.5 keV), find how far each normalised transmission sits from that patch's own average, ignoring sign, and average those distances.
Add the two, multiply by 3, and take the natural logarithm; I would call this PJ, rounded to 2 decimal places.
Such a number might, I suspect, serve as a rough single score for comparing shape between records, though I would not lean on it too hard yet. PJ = 1.13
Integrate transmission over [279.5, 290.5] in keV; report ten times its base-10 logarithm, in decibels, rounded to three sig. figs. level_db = 36.9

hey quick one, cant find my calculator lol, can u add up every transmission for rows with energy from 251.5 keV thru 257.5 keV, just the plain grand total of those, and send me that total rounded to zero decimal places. 2659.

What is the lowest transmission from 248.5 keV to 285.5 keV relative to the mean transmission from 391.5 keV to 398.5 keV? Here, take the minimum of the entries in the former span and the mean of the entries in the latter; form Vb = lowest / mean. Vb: 0.92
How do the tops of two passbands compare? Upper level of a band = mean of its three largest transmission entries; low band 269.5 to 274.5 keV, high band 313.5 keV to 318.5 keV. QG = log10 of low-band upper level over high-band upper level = 0.03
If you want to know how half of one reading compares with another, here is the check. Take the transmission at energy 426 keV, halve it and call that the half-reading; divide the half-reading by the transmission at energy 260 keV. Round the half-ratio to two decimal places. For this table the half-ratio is 0.42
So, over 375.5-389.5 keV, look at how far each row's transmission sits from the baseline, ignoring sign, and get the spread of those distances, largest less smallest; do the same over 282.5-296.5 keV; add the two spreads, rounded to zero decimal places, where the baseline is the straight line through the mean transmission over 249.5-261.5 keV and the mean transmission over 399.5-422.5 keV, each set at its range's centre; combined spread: 91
